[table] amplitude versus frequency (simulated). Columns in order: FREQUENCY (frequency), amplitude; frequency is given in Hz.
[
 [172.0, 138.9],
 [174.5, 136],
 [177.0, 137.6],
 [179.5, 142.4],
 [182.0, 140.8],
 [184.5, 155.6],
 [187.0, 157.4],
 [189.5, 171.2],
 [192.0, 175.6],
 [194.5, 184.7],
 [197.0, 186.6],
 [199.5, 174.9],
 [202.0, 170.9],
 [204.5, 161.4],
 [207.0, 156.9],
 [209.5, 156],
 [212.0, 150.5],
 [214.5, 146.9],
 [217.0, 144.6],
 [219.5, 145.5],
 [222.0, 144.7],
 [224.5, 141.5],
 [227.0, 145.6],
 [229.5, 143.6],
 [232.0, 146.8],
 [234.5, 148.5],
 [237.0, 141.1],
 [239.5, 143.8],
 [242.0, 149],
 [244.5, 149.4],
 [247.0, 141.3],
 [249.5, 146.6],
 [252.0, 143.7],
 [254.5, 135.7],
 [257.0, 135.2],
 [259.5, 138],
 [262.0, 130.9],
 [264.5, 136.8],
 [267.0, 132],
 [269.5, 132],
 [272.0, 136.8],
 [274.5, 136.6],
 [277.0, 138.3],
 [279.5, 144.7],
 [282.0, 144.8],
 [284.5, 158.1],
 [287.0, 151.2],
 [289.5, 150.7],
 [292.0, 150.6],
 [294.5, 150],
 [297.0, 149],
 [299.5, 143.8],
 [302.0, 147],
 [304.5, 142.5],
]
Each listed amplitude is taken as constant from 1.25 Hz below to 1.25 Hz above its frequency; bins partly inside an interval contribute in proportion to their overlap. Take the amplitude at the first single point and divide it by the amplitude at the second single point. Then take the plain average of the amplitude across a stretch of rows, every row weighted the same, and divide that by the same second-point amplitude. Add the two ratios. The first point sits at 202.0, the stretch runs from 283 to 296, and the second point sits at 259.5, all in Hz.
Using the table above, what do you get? 2.3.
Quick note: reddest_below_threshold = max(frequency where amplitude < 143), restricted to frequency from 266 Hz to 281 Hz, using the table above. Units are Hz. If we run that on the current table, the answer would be 277.0 Hz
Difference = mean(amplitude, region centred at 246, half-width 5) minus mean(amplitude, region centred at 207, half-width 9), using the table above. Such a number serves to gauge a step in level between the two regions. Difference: -13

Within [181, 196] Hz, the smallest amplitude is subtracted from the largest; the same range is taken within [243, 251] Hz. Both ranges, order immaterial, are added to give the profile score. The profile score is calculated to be 52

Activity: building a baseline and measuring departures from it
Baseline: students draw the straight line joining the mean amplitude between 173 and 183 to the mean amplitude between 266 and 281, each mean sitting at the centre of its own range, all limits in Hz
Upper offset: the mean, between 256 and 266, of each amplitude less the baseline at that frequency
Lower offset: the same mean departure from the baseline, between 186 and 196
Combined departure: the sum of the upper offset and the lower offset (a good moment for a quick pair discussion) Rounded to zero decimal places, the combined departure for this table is 32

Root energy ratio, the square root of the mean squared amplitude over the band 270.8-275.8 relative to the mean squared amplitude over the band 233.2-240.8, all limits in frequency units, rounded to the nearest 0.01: 0.95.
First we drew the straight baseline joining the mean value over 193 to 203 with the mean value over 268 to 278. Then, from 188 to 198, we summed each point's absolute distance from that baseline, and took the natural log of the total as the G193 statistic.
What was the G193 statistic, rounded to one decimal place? 3.4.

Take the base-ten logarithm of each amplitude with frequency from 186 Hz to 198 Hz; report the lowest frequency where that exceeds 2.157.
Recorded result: 187.0 Hz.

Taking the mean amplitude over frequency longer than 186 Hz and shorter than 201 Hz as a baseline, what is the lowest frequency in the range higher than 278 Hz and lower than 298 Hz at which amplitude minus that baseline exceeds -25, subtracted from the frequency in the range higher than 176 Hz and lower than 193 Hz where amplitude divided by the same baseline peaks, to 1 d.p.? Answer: -92.5 Hz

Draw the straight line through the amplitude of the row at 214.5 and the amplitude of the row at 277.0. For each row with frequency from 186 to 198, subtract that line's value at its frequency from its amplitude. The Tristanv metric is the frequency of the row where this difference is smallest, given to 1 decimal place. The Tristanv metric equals 187.0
